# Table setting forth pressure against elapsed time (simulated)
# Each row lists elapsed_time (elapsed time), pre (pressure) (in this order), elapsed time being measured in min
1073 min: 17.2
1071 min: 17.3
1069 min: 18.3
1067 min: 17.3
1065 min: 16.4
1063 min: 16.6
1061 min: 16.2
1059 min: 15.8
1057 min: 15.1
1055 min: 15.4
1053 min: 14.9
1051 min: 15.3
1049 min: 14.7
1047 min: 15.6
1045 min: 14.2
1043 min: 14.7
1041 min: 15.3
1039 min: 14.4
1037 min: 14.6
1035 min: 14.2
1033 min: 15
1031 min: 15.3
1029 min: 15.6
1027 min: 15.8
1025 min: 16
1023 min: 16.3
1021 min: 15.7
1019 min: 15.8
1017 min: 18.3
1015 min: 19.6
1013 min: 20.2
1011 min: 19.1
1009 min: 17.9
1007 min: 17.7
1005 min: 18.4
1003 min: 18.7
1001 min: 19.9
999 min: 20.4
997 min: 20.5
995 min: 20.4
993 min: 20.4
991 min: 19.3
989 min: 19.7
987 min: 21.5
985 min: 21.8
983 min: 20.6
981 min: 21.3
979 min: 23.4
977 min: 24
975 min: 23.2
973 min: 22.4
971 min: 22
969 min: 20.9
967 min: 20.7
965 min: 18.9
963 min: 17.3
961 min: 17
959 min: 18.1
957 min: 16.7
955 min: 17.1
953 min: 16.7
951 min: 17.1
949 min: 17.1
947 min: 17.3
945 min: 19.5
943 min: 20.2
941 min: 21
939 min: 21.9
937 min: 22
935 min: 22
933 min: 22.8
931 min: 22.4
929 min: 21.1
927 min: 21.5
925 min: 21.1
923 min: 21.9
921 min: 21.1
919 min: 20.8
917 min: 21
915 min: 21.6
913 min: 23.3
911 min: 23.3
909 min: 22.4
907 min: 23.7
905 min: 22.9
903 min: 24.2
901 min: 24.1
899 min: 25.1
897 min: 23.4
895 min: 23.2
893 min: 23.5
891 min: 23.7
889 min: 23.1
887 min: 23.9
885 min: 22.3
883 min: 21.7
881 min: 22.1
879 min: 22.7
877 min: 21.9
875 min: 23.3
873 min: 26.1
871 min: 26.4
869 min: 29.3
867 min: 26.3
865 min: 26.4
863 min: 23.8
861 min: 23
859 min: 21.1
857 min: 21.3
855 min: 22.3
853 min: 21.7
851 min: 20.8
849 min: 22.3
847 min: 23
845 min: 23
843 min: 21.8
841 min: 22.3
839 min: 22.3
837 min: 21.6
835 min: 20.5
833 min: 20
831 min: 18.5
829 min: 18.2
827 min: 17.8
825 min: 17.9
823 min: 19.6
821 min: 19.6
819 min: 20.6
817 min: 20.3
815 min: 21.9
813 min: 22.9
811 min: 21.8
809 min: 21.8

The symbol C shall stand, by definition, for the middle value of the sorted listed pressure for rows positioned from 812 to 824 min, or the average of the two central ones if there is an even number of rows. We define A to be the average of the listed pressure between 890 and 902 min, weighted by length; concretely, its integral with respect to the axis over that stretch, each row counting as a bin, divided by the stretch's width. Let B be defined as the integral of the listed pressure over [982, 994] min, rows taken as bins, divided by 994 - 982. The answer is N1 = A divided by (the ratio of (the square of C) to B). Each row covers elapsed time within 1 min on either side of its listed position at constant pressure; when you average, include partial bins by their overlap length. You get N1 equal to 1.2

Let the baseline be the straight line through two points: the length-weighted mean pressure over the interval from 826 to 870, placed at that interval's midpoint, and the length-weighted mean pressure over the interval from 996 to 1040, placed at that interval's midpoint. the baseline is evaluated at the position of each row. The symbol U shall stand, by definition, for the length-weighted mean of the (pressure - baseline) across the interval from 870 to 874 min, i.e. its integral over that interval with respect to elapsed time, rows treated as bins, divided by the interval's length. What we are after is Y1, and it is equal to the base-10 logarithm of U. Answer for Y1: 0.68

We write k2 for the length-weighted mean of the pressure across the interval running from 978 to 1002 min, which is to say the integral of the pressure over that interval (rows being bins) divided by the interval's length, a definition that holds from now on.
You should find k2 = 20.8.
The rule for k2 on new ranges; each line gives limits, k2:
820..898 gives 22.4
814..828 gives 19.7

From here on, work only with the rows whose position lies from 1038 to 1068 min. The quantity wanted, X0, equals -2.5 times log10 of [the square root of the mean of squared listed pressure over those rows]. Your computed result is -2.97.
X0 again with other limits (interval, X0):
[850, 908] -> -3.43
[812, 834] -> -3.24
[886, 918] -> -3.42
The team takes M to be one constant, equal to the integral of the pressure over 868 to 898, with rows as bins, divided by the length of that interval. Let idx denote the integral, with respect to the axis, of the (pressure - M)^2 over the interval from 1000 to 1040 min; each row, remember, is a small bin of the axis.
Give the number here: 2022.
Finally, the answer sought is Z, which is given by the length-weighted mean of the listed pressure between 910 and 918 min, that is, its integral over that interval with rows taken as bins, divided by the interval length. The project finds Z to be 22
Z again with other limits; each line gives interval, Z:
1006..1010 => 18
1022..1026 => 16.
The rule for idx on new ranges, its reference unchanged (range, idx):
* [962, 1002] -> 421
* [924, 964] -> 933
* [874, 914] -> 41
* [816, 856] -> 485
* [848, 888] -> 203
